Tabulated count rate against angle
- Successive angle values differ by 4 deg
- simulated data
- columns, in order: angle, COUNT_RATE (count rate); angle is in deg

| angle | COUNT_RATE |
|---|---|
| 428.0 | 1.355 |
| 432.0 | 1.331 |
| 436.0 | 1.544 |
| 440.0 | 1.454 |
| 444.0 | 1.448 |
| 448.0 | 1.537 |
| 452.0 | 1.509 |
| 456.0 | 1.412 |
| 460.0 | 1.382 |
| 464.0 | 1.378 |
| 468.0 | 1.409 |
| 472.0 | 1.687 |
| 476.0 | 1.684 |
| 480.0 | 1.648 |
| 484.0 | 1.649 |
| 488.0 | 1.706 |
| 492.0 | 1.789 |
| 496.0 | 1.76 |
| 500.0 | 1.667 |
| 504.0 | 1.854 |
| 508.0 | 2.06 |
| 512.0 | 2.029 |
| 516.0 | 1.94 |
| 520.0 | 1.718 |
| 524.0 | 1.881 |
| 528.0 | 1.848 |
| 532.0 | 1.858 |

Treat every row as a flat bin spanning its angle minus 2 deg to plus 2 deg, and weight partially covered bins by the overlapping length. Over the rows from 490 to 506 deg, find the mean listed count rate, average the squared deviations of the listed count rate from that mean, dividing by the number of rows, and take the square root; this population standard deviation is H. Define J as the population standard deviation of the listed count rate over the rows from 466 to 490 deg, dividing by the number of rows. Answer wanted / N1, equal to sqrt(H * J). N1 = 0.083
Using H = 0.07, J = 0.10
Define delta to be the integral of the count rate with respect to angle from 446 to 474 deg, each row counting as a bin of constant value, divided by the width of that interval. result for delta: 1.47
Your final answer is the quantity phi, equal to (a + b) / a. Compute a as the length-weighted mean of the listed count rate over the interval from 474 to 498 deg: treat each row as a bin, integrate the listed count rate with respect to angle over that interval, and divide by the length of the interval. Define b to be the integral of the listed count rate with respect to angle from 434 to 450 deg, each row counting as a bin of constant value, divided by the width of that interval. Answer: 1.88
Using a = 1.71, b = 1.50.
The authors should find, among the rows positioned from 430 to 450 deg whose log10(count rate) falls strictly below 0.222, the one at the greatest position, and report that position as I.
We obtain 448.0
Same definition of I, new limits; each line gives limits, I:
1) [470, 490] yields 484.0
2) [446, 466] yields 464.0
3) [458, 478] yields 468.0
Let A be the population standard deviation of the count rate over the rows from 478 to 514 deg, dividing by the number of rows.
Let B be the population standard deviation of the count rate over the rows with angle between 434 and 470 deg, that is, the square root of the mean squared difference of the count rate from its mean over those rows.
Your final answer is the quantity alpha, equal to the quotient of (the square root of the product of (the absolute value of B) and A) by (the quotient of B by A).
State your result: 0.23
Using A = 0.148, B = 0.06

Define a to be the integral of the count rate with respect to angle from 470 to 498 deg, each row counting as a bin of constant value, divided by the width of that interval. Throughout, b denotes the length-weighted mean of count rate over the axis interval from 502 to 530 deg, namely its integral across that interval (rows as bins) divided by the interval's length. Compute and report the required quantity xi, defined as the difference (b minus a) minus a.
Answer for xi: -1.5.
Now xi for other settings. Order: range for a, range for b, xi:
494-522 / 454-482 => -2.2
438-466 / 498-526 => -1.0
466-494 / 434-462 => -1.8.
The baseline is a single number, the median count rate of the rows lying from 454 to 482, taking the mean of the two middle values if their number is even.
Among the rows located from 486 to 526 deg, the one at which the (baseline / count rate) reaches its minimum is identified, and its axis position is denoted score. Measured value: 508.0 deg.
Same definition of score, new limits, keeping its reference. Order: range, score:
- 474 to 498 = 492.0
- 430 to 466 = 436.0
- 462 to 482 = 472.0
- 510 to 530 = 512.0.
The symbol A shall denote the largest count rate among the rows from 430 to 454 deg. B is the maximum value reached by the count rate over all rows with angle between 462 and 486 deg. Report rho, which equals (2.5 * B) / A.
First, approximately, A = 1.544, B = 1.687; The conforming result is 2.7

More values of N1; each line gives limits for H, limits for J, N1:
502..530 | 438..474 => 0.100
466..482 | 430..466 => 0.090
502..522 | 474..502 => 0.080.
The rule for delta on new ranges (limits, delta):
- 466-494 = 1.65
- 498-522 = 1.88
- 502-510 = 1.96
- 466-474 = 1.55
